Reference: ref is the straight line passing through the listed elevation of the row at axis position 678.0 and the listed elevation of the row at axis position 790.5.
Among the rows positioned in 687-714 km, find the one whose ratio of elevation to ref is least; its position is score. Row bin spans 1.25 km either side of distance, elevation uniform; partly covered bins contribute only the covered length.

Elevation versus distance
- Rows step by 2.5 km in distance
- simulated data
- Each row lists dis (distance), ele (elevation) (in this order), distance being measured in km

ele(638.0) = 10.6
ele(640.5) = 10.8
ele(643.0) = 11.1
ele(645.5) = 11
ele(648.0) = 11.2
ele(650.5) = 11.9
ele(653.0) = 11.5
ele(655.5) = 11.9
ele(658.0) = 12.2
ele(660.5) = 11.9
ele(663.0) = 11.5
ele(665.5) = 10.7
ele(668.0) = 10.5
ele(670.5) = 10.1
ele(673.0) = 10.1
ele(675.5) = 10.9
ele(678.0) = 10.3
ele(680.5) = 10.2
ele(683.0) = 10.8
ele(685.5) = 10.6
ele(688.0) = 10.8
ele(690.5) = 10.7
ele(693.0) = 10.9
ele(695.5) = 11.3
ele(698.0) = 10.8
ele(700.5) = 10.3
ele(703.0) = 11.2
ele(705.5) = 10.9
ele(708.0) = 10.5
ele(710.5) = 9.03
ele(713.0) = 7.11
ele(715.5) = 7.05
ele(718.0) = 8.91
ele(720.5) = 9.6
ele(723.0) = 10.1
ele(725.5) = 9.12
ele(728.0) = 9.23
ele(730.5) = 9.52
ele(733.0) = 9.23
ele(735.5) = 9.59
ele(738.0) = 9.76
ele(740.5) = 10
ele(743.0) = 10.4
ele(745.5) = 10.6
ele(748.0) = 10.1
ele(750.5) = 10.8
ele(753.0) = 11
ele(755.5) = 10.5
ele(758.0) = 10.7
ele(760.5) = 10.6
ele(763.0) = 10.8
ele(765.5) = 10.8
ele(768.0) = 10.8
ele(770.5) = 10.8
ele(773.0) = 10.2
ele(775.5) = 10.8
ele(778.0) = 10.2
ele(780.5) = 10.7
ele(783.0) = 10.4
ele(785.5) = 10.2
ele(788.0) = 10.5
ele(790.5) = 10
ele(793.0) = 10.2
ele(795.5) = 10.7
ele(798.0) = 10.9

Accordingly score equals 713.0 km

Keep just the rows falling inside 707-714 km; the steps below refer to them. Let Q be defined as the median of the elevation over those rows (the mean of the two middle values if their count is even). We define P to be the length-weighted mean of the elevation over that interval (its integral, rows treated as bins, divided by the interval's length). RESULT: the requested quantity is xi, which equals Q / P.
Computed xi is 1.02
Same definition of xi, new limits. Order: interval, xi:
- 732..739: 1.01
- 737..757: 1.00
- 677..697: 1.00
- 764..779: 1.02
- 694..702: 1.00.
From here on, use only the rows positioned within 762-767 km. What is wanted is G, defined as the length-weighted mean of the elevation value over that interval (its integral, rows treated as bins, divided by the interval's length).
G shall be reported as 10.8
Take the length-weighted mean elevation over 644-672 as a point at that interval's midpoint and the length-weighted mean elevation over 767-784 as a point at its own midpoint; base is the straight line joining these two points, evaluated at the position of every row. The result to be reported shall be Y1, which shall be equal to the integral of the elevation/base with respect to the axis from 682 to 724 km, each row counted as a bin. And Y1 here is 38.2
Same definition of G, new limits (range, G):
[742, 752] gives 10.5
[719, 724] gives 9.8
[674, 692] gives 10.6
